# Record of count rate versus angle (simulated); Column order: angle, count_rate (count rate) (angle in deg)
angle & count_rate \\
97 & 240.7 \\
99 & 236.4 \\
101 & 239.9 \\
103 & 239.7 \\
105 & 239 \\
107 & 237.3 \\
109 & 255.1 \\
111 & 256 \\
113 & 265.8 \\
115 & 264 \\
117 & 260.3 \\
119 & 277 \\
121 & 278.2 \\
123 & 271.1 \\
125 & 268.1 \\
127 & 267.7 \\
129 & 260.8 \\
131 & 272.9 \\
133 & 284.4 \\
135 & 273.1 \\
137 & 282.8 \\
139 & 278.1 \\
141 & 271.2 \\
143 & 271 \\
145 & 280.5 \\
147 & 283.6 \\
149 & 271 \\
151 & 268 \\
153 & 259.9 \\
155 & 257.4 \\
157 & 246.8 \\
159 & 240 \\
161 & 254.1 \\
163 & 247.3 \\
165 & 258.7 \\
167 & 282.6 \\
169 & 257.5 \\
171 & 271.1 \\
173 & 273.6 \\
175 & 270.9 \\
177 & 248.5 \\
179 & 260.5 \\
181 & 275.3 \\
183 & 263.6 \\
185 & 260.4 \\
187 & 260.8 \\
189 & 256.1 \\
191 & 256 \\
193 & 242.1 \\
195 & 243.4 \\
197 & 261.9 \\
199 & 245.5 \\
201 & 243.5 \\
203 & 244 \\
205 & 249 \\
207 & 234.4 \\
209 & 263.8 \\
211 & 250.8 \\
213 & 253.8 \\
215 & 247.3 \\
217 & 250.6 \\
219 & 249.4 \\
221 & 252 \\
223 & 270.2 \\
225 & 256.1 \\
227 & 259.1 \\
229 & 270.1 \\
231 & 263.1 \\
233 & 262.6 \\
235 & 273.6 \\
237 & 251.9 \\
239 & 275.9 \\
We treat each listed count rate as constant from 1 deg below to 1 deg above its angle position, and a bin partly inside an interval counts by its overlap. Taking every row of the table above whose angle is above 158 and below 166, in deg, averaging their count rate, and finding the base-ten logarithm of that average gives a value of 2.40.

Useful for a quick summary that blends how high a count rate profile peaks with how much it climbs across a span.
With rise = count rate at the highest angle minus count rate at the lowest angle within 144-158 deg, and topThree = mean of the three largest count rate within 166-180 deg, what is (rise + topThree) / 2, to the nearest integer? 121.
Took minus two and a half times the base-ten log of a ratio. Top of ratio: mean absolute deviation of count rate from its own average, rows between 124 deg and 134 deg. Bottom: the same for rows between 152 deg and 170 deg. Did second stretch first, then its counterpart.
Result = 0.26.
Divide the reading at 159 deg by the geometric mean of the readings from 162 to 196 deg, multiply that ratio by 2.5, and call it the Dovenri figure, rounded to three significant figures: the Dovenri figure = 2.31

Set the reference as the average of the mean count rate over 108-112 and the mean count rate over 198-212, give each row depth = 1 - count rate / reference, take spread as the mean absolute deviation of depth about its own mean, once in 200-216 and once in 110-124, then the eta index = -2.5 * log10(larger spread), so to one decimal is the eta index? 3.9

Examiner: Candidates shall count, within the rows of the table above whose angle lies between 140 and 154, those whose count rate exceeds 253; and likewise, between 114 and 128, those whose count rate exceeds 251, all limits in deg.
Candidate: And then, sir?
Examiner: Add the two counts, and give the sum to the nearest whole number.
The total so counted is 14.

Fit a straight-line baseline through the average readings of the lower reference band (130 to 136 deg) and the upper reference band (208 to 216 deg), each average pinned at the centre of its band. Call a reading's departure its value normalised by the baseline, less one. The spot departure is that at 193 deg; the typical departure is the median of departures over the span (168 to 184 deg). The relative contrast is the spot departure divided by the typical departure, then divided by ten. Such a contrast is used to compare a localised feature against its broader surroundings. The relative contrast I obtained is -0.5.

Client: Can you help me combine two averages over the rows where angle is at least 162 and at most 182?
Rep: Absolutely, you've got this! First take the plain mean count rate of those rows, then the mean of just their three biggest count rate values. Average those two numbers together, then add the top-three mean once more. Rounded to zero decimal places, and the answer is 548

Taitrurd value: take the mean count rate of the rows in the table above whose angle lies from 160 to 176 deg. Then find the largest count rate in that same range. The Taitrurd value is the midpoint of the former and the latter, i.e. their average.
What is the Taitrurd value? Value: 274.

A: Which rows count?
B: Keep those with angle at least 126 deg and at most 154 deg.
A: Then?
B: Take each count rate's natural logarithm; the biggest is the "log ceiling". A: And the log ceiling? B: 5.65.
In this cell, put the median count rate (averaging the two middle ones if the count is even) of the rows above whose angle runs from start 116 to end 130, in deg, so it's 268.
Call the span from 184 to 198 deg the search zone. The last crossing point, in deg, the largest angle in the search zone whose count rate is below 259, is 195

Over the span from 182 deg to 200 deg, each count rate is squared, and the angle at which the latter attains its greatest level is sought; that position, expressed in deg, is 183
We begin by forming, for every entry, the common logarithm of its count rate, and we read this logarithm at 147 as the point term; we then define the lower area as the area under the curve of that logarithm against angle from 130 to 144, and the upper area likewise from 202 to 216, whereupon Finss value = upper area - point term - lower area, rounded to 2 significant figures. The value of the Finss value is -3.1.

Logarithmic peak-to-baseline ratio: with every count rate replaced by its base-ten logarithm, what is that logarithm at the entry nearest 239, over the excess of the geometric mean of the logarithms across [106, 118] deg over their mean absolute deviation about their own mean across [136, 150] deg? 1.02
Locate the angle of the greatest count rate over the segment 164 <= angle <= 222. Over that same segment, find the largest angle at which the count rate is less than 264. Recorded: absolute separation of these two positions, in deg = 54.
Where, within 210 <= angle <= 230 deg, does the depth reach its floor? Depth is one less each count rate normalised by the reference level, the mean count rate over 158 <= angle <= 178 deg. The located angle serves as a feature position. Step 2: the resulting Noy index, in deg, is 223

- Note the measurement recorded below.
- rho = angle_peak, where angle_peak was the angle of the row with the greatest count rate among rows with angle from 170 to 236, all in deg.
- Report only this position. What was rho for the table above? 181 deg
